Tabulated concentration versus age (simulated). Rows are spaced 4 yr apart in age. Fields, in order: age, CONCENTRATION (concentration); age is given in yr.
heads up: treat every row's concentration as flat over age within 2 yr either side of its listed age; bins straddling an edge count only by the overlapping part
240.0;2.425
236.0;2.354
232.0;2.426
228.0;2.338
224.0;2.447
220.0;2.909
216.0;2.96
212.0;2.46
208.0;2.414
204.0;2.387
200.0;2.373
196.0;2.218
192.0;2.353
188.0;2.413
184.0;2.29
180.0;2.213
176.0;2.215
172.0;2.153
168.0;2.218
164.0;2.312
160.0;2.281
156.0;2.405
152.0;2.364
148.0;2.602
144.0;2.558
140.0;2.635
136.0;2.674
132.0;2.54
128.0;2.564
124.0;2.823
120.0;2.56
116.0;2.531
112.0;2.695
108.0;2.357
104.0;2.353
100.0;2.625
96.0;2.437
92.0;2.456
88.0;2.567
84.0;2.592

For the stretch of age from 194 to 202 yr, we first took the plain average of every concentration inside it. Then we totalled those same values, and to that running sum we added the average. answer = 6.89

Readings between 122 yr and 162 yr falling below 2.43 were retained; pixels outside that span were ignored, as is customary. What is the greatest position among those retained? 160.0 yr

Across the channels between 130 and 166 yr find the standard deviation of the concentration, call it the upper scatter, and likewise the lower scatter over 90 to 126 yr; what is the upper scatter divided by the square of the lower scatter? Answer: 6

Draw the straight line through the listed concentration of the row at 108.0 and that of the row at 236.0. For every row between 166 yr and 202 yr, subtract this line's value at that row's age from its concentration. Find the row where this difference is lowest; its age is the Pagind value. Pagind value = 172.0 yr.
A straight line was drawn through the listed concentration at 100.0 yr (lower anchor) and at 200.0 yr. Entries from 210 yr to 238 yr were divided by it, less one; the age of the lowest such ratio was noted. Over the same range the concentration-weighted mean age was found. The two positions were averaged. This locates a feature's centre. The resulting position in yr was 225.8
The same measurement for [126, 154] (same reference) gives 145.9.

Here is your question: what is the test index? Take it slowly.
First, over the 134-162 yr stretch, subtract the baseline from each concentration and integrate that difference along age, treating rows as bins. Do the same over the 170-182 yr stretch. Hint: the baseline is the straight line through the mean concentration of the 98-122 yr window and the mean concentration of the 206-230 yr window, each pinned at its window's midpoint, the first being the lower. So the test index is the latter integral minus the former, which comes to -3.3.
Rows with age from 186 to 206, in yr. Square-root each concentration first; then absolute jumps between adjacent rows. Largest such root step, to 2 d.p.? 0.05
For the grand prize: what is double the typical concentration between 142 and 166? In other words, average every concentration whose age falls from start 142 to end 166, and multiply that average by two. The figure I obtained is 4.8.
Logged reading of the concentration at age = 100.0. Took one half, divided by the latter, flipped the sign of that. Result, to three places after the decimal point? -0.190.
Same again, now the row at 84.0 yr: -0.193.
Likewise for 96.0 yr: -0.205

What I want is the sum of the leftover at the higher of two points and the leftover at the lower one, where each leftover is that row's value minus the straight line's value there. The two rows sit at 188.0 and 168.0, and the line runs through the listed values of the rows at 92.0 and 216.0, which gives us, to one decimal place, -1.0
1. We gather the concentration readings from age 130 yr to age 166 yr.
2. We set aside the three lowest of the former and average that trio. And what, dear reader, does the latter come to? 2.32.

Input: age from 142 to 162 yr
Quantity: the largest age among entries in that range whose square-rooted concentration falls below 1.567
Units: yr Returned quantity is 160.0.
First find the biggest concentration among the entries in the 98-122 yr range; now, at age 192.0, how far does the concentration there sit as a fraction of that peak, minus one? -0.13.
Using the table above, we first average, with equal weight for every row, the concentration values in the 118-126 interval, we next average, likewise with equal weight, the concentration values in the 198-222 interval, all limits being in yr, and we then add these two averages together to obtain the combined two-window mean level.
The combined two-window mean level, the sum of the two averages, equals 5.28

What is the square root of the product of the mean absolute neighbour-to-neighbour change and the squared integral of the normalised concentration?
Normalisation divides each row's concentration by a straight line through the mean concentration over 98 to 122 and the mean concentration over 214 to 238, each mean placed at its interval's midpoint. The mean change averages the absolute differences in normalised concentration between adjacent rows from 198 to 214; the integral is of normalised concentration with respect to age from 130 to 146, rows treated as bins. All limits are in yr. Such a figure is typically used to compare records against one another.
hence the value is 1.7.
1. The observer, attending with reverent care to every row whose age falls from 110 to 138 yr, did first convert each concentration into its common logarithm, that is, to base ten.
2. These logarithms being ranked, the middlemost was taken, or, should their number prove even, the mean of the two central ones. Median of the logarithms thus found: 0.41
